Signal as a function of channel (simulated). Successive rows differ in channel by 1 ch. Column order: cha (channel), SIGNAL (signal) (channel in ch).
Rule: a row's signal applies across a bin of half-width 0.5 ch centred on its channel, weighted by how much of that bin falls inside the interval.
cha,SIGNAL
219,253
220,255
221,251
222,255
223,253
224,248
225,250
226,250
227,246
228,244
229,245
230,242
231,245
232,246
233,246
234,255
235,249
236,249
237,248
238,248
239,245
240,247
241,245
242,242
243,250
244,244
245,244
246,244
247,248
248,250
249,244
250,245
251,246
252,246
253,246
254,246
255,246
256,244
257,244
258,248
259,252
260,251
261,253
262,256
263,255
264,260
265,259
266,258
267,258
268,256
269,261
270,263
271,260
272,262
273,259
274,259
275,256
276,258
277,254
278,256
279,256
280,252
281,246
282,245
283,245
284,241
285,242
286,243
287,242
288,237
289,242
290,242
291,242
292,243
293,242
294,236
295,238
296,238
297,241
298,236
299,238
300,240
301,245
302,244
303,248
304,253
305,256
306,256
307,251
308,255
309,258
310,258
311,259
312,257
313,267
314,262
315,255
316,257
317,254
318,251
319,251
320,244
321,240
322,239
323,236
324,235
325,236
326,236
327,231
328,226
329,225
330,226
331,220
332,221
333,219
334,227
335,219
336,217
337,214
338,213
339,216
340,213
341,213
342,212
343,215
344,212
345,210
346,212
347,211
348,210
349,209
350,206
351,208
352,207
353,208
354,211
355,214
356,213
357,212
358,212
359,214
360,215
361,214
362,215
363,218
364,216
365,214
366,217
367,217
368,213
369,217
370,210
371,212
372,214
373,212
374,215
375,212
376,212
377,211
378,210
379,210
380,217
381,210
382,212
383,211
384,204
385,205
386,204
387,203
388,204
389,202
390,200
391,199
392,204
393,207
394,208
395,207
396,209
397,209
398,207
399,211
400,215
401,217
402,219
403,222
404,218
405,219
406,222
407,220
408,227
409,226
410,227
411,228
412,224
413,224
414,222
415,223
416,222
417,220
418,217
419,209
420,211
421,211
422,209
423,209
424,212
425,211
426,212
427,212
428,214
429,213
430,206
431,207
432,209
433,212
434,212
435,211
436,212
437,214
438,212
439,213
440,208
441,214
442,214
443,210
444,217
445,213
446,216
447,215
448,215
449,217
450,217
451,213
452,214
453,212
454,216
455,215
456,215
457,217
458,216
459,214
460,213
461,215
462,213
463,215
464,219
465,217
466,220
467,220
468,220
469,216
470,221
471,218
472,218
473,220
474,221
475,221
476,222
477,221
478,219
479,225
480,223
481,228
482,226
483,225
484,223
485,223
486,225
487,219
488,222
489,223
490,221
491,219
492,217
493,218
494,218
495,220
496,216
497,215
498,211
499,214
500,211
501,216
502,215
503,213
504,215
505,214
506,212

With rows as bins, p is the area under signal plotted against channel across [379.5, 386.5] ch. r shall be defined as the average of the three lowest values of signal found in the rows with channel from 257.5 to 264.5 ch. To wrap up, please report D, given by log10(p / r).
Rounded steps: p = 1463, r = 250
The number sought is 0.767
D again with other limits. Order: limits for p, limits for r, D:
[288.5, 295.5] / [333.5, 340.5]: 0.898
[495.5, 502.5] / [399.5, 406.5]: 0.840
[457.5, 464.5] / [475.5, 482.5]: 0.834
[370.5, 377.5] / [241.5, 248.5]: 0.786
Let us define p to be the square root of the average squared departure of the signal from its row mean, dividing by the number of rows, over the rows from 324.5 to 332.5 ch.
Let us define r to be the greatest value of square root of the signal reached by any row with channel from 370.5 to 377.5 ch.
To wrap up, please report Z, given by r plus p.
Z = 20.4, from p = 5.8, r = 14.7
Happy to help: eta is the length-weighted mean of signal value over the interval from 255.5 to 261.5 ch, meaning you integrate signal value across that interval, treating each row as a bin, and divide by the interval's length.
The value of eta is 249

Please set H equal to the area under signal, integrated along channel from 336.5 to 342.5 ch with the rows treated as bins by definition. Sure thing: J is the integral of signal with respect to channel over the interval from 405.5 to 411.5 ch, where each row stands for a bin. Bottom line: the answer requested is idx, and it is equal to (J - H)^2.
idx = 4761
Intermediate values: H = 1281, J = 1350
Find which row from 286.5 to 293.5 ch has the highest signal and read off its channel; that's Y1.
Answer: 292 ch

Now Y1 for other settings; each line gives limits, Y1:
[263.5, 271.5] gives 270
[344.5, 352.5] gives 346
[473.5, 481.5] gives 481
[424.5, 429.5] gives 428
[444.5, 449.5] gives 449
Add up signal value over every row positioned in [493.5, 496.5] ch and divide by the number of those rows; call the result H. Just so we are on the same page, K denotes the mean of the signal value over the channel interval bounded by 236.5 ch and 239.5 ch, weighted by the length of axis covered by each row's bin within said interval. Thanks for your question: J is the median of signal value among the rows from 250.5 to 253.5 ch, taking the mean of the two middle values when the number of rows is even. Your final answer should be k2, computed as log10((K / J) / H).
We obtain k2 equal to -2.34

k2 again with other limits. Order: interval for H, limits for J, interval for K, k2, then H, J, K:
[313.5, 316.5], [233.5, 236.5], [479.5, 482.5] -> -2.45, 258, 249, 226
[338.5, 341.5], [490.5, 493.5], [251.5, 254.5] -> -2.28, 214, 218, 246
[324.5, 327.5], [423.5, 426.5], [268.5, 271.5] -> -2.28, 234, 212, 261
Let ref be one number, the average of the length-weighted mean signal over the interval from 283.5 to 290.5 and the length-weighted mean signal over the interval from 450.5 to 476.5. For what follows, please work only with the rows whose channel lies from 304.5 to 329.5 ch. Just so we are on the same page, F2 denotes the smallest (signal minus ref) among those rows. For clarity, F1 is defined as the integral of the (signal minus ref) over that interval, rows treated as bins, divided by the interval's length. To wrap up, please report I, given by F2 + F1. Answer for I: 15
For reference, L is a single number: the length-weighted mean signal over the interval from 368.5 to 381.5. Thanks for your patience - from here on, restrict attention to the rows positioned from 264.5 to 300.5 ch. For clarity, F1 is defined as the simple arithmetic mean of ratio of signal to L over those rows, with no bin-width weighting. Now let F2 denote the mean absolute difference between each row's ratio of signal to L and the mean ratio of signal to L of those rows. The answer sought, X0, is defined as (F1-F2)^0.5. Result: 1.06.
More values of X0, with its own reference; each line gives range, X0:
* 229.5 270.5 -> 1.07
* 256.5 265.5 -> 1.08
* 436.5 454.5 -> 1.00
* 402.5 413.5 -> 1.02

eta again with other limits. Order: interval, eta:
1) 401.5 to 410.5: 222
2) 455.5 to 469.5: 216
